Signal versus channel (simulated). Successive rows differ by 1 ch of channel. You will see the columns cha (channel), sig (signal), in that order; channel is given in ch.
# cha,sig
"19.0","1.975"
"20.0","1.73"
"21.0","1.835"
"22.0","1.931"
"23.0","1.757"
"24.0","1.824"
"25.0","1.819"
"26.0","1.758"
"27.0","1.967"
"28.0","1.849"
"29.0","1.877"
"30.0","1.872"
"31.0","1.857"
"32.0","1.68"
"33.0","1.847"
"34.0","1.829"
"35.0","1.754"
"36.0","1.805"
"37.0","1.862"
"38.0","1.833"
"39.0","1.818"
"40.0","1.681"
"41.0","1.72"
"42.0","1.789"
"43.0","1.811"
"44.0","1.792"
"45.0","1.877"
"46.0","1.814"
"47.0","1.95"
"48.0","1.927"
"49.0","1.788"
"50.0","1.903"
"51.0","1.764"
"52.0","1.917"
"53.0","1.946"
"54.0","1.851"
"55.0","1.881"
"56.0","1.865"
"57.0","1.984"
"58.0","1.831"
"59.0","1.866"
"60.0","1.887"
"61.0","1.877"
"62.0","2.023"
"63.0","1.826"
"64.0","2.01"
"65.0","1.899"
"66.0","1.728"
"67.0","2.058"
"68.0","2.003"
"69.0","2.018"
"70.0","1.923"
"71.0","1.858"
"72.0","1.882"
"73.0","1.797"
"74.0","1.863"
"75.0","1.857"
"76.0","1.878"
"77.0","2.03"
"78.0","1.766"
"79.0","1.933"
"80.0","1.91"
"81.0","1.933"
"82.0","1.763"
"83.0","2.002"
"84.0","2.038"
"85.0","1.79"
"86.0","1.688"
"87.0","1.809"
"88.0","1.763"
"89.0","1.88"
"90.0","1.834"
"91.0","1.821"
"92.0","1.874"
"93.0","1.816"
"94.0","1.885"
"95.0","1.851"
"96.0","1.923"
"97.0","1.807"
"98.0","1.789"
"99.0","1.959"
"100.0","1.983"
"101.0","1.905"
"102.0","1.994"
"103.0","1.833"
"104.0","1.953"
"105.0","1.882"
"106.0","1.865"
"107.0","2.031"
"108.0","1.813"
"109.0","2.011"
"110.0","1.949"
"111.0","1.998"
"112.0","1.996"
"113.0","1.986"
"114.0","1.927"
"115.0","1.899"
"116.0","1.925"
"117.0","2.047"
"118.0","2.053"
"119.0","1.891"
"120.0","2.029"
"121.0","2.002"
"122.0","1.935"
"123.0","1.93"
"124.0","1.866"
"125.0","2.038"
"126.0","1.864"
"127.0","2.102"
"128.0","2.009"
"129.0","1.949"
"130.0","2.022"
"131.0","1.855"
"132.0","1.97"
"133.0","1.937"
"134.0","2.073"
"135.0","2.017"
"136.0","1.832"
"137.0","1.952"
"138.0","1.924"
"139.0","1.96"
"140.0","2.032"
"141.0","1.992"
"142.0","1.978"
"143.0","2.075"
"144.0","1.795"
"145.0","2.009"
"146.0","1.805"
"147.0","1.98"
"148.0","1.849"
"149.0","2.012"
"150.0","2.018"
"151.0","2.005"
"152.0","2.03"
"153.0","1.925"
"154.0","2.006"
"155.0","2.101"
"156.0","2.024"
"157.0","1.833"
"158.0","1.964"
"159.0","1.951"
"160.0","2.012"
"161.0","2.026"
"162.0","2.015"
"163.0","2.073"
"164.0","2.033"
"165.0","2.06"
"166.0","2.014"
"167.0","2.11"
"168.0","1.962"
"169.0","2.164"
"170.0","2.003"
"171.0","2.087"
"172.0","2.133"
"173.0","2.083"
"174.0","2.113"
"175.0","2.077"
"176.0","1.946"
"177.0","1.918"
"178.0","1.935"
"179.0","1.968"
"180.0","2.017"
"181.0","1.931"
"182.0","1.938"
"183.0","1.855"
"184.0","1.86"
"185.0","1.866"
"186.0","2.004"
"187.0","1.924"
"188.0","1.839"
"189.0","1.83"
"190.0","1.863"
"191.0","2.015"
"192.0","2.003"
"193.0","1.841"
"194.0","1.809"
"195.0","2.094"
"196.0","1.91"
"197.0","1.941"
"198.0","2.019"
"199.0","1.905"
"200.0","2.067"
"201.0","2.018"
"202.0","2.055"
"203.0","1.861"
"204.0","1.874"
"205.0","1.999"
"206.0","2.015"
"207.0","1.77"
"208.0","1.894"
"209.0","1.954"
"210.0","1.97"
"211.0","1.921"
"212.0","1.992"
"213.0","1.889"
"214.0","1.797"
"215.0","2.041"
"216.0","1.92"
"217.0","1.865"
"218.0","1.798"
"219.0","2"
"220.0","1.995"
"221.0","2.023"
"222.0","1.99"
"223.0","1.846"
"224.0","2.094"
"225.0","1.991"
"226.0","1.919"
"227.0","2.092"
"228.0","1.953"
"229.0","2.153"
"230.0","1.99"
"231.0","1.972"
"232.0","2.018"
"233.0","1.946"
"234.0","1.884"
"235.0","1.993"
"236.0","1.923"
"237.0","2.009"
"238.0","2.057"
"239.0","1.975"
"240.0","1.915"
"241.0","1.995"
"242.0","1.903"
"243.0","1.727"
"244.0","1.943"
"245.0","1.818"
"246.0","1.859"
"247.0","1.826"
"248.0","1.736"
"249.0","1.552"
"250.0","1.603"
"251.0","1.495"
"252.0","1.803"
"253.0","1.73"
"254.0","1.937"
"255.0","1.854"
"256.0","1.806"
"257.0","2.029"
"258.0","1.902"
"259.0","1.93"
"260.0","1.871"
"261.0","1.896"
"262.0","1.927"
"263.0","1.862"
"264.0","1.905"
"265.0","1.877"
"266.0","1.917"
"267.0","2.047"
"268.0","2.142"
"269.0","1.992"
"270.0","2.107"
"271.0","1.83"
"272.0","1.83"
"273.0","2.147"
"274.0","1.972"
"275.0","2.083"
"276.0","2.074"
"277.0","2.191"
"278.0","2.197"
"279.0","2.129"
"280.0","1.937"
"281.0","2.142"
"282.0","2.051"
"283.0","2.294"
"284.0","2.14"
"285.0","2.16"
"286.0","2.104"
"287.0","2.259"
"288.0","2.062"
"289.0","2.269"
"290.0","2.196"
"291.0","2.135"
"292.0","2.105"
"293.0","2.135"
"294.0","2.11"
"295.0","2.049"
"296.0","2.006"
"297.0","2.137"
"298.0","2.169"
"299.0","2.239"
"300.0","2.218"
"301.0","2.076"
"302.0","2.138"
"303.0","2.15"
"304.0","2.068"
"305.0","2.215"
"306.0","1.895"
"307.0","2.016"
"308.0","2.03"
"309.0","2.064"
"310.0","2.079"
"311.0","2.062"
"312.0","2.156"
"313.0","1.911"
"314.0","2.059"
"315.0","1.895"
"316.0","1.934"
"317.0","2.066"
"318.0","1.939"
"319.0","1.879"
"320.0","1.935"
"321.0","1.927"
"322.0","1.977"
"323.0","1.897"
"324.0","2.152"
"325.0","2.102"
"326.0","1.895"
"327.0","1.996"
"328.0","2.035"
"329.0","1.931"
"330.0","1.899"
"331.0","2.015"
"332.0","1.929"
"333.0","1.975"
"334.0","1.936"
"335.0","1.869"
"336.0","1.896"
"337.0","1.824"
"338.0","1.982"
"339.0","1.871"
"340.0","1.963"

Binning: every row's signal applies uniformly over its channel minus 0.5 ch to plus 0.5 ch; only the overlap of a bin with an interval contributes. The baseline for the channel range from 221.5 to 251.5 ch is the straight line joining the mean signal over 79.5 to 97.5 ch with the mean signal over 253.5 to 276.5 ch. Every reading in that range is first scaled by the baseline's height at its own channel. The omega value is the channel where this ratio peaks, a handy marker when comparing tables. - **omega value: 229.0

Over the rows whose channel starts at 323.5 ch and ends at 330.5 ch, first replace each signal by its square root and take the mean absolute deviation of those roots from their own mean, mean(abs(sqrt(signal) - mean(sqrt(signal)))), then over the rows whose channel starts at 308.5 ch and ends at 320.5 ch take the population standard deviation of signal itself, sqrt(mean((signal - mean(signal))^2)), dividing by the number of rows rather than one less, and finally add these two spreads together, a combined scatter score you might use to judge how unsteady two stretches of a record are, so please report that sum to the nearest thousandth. 0.116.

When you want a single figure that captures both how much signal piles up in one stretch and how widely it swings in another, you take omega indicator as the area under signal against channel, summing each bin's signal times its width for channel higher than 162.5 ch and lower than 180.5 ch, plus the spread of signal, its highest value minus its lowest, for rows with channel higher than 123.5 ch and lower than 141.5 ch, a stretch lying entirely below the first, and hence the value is 37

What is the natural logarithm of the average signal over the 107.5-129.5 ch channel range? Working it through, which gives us 0.675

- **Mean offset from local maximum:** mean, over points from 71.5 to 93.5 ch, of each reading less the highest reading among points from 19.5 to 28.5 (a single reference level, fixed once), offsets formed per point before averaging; -0.107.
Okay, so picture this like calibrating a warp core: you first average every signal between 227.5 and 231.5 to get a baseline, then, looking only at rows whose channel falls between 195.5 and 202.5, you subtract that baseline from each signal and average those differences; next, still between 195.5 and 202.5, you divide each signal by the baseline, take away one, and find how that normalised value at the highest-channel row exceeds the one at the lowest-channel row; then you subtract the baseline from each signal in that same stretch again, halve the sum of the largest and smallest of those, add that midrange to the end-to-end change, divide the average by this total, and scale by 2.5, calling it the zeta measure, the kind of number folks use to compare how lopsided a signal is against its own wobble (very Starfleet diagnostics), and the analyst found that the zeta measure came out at -1.8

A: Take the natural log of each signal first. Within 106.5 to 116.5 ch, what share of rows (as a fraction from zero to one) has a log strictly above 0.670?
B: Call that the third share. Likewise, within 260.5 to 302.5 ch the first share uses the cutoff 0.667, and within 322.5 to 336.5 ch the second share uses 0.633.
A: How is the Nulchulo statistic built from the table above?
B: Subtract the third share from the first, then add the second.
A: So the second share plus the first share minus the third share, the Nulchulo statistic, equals 1.21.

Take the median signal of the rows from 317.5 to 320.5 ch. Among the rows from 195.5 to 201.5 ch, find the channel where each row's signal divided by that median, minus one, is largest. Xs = 200.0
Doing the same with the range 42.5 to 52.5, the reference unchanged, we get 47.0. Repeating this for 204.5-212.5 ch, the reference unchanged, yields 206.0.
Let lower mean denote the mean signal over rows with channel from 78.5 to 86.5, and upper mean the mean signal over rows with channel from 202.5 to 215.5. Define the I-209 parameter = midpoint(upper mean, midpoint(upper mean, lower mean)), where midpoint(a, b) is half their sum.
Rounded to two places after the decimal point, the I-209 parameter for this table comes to 1.91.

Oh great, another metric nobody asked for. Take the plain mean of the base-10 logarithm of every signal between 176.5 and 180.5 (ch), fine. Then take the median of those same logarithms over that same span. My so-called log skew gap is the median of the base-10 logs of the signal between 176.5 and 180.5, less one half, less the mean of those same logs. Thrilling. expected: -0.502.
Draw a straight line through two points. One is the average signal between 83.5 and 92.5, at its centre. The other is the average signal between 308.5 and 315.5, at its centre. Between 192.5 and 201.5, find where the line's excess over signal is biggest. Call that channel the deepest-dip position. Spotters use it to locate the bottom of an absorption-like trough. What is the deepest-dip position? 194.0 ch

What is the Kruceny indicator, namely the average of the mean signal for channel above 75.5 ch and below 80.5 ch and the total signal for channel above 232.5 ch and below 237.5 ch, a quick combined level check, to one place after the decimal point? 5.8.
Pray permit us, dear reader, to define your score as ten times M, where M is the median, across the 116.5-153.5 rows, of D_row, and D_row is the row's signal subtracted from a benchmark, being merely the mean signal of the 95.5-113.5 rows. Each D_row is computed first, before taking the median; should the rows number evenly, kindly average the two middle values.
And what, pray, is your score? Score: -0.5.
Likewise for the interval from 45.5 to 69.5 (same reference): 0.3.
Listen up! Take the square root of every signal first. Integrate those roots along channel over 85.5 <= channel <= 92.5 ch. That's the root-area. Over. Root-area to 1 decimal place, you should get 9.4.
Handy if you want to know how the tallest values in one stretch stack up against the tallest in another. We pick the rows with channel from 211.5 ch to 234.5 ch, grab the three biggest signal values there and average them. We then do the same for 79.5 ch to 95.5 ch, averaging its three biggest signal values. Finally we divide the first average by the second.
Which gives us 1.06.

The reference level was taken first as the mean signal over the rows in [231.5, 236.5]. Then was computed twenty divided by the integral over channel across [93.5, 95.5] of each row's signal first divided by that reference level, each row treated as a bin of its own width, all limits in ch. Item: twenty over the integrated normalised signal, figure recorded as 10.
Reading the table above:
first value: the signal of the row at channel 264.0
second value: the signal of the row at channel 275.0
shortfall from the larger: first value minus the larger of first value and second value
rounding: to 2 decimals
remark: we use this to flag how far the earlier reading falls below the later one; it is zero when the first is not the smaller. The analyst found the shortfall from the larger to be -0.18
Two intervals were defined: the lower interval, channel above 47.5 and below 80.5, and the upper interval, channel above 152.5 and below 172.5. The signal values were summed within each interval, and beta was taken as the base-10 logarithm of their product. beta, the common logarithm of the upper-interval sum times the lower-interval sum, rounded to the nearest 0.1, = 3.4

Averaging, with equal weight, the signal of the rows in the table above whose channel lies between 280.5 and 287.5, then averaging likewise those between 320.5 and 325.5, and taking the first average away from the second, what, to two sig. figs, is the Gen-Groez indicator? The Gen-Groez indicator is -0.15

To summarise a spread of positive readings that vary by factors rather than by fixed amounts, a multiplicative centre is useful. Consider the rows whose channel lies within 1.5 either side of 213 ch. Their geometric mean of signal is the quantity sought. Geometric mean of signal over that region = 1.89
